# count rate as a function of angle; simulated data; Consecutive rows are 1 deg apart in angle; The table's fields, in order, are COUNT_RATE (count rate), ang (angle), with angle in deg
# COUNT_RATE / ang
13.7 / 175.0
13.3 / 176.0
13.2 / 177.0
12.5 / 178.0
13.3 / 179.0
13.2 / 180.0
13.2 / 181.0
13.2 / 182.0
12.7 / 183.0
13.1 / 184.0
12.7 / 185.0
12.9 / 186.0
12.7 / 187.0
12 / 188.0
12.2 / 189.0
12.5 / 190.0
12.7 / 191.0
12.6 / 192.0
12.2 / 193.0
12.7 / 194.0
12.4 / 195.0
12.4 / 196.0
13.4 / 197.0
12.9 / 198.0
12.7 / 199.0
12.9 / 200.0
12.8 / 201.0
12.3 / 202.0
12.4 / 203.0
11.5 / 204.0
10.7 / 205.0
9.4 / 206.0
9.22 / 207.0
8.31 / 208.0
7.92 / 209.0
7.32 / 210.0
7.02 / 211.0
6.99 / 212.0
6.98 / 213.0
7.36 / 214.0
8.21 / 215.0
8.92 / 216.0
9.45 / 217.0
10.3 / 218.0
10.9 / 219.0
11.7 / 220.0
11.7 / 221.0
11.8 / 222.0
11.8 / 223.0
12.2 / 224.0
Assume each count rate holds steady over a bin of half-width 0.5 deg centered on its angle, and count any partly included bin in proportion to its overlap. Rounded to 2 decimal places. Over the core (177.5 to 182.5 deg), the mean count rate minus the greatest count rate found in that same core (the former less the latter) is -0.22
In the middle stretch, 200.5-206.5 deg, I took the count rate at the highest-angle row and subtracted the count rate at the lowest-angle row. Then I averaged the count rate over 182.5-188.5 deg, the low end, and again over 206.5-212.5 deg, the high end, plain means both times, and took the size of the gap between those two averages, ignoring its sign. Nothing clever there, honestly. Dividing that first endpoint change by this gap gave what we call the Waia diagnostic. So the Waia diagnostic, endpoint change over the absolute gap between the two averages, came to -0.70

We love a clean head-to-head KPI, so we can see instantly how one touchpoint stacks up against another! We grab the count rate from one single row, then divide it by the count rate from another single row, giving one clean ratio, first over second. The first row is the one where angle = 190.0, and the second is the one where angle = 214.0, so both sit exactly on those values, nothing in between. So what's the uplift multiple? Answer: 1.7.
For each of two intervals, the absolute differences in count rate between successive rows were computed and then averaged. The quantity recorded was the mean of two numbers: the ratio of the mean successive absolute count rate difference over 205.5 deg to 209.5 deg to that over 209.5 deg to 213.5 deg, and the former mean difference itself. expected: 2.4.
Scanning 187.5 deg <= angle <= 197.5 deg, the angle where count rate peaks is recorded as 197.0 deg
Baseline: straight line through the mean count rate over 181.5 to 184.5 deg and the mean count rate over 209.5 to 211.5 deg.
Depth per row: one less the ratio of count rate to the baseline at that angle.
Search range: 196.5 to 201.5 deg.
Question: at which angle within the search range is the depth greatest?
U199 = 198.0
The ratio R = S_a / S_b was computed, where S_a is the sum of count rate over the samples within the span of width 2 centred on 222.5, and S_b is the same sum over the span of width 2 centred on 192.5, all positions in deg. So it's 0.95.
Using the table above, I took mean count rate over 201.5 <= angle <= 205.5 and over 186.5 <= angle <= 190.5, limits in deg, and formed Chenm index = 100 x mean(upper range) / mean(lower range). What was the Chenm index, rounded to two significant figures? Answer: 95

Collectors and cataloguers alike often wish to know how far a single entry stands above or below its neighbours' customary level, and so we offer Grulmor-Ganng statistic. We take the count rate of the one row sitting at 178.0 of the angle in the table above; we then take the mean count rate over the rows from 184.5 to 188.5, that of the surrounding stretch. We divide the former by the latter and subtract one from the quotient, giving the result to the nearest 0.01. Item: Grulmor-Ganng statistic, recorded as -0.01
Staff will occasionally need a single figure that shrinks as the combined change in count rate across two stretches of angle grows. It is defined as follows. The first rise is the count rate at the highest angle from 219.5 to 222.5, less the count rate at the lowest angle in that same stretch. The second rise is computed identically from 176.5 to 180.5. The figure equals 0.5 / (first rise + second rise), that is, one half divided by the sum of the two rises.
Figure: 5.0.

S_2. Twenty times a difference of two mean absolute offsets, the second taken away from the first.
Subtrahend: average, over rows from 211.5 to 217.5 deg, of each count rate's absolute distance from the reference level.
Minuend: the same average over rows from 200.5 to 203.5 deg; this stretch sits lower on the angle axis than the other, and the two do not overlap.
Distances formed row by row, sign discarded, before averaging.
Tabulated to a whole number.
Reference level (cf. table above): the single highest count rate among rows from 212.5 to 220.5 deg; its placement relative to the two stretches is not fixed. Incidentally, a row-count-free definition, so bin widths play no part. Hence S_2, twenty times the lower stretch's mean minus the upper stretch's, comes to -58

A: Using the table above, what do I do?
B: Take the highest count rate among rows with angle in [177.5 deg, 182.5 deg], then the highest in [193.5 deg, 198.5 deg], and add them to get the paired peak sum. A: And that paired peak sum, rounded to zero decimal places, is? 27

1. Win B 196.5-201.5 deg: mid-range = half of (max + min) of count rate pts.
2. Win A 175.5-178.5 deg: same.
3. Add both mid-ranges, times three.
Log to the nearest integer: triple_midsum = 78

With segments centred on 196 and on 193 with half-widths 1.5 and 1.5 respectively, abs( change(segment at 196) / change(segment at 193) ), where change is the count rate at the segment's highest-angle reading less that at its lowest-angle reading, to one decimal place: 10.0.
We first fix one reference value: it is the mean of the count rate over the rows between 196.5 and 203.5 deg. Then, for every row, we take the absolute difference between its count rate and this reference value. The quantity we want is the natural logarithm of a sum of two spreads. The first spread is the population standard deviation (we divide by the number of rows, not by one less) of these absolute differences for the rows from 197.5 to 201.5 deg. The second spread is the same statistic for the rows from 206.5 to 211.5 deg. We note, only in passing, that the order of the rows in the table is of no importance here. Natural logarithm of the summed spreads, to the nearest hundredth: -0.20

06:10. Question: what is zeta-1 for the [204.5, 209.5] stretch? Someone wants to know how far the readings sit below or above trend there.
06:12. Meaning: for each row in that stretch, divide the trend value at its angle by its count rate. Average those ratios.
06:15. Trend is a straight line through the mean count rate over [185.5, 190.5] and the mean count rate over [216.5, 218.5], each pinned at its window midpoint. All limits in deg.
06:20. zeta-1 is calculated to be 1.20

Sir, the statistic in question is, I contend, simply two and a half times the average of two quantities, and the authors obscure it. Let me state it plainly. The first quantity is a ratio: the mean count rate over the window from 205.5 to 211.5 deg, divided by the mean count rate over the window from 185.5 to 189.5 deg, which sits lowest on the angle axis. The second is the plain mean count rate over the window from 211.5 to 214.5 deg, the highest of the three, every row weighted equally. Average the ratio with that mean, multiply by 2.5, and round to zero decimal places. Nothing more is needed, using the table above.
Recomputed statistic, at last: 10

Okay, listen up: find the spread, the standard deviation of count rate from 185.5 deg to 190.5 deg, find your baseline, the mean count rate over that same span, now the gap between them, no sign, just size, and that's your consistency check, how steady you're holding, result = 12.1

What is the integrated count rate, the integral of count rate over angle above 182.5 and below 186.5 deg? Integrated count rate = 51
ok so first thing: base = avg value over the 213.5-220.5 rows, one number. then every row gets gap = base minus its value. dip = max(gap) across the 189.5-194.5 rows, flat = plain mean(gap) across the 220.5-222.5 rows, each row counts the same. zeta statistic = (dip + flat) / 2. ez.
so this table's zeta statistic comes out -2.4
